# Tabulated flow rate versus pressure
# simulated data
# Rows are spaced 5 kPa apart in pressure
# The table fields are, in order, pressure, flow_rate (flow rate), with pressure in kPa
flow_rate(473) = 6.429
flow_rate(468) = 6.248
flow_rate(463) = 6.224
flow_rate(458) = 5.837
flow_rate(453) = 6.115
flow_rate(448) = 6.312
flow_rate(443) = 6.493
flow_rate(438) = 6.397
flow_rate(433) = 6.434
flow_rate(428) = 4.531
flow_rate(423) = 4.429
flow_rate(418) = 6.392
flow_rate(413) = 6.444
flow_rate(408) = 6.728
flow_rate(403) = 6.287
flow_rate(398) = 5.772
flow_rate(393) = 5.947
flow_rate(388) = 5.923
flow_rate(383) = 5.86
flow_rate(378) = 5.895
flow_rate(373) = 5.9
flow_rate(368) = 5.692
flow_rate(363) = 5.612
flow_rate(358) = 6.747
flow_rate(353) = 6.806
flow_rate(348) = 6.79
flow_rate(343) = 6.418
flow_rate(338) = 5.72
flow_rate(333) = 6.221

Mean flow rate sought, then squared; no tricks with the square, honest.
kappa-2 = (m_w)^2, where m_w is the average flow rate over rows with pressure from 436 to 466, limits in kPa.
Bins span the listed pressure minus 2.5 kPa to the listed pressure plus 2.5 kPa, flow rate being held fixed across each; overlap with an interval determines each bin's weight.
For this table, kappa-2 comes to 38.8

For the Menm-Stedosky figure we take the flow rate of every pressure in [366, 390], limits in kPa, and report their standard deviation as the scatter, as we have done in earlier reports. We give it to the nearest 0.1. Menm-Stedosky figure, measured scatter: 0.1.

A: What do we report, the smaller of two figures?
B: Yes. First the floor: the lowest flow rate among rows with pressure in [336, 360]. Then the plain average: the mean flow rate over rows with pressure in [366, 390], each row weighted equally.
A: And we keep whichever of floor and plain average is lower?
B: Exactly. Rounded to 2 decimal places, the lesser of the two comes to 5.72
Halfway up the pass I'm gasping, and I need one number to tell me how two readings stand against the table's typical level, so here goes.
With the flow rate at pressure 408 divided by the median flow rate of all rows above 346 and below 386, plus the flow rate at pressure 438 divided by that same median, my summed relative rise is 2.23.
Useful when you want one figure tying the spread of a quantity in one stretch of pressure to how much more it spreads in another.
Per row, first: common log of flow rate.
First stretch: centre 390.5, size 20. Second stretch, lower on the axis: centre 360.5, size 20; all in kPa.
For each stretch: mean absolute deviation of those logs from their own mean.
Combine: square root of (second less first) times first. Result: 0.012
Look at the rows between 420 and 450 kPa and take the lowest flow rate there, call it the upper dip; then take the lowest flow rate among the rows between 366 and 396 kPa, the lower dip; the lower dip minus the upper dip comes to 1.26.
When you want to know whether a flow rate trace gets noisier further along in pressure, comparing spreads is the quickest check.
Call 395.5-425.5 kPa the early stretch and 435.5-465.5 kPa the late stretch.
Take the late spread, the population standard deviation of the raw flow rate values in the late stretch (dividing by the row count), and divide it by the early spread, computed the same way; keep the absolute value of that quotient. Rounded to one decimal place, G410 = 0.3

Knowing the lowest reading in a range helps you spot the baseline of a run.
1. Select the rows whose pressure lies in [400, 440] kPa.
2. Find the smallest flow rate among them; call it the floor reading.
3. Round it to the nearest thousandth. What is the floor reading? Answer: 4.429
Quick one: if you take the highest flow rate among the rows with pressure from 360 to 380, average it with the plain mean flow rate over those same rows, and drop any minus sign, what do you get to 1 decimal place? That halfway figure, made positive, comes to 5.8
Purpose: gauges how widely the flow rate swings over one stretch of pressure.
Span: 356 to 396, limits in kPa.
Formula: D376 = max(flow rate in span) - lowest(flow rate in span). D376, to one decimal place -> 1.1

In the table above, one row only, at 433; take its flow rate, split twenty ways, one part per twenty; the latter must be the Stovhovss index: 0.32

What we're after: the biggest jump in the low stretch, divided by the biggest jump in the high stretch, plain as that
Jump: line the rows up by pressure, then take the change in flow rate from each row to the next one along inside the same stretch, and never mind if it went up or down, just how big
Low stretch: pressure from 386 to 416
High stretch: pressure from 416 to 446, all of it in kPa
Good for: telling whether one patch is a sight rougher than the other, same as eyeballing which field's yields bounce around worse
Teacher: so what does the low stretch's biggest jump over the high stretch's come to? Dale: 0.3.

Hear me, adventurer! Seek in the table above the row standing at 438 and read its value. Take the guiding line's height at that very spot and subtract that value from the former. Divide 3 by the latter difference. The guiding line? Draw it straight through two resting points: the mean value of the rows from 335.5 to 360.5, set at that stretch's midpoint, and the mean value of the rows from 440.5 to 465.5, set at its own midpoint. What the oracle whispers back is -19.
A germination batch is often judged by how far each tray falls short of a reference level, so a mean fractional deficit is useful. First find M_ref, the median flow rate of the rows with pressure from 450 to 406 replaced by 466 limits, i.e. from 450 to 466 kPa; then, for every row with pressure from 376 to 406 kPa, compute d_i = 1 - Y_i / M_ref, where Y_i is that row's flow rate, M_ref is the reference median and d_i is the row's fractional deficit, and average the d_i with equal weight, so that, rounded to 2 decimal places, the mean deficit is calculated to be 0.03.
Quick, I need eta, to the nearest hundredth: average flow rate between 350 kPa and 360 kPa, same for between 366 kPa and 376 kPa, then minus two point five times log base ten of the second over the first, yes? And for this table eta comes 0.17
